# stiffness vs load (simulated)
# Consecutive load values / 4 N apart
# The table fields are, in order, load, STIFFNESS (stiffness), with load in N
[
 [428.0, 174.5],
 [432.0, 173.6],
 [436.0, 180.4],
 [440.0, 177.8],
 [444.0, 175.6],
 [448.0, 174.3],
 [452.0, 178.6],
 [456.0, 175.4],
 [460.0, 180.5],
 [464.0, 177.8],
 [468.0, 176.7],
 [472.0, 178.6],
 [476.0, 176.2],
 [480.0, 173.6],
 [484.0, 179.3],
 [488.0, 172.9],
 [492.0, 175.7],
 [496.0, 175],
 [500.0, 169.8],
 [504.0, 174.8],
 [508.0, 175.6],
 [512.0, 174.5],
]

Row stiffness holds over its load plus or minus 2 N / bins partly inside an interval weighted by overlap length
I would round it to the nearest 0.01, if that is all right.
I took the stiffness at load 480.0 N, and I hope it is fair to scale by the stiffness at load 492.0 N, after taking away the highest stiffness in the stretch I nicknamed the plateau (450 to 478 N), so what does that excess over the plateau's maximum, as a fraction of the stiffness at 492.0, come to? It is -0.04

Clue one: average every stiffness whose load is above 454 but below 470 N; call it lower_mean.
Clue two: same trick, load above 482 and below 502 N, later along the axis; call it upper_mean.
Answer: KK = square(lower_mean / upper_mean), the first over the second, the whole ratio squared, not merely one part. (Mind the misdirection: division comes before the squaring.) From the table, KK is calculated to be 1.04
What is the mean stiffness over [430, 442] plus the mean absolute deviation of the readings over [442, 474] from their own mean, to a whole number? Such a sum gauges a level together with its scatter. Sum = 179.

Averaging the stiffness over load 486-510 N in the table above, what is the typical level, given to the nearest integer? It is 174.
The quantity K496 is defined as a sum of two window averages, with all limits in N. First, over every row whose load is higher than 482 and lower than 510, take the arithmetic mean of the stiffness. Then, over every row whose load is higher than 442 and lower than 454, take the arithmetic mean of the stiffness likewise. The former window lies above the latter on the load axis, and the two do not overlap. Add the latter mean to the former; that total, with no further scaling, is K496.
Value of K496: 350.9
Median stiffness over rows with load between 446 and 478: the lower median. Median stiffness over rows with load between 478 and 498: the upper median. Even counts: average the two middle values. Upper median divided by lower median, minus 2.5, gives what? -1.51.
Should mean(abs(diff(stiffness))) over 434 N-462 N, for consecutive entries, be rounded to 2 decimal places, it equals 3.12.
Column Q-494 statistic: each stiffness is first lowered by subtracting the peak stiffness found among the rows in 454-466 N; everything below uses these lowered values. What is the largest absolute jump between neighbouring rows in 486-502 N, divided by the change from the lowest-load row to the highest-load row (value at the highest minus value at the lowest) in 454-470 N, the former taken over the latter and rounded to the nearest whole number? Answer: 4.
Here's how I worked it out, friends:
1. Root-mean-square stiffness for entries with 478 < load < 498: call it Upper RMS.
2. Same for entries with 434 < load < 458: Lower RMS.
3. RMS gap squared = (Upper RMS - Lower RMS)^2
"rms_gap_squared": 2.9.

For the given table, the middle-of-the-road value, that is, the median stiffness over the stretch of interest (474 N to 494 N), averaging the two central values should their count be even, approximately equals 176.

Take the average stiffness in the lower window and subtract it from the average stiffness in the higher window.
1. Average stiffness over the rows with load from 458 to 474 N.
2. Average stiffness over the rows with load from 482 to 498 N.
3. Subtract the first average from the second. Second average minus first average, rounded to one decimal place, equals -2.7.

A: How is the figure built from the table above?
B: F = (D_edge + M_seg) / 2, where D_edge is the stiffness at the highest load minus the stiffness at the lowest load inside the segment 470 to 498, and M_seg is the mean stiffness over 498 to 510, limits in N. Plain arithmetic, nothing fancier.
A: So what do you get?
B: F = 84.9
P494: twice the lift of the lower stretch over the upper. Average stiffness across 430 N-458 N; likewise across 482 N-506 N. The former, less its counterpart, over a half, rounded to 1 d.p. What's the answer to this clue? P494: 3.9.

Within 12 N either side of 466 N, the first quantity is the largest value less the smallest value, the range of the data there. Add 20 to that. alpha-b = 25.1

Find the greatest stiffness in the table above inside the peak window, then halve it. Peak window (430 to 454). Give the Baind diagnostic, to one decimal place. 90.2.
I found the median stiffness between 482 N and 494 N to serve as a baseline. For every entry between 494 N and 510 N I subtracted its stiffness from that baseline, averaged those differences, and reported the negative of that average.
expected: -1.9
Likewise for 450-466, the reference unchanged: 2.4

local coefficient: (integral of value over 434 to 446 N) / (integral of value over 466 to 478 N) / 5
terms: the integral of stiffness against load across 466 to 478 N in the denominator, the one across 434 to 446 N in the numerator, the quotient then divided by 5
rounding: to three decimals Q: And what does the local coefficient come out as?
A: 0.201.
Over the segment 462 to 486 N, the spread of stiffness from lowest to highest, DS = 5.70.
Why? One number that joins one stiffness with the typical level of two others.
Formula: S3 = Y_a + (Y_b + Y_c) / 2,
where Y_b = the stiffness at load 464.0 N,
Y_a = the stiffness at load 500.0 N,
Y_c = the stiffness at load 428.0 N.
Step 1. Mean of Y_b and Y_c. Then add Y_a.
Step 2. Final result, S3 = 346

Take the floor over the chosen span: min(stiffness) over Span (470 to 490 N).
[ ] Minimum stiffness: 172.9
